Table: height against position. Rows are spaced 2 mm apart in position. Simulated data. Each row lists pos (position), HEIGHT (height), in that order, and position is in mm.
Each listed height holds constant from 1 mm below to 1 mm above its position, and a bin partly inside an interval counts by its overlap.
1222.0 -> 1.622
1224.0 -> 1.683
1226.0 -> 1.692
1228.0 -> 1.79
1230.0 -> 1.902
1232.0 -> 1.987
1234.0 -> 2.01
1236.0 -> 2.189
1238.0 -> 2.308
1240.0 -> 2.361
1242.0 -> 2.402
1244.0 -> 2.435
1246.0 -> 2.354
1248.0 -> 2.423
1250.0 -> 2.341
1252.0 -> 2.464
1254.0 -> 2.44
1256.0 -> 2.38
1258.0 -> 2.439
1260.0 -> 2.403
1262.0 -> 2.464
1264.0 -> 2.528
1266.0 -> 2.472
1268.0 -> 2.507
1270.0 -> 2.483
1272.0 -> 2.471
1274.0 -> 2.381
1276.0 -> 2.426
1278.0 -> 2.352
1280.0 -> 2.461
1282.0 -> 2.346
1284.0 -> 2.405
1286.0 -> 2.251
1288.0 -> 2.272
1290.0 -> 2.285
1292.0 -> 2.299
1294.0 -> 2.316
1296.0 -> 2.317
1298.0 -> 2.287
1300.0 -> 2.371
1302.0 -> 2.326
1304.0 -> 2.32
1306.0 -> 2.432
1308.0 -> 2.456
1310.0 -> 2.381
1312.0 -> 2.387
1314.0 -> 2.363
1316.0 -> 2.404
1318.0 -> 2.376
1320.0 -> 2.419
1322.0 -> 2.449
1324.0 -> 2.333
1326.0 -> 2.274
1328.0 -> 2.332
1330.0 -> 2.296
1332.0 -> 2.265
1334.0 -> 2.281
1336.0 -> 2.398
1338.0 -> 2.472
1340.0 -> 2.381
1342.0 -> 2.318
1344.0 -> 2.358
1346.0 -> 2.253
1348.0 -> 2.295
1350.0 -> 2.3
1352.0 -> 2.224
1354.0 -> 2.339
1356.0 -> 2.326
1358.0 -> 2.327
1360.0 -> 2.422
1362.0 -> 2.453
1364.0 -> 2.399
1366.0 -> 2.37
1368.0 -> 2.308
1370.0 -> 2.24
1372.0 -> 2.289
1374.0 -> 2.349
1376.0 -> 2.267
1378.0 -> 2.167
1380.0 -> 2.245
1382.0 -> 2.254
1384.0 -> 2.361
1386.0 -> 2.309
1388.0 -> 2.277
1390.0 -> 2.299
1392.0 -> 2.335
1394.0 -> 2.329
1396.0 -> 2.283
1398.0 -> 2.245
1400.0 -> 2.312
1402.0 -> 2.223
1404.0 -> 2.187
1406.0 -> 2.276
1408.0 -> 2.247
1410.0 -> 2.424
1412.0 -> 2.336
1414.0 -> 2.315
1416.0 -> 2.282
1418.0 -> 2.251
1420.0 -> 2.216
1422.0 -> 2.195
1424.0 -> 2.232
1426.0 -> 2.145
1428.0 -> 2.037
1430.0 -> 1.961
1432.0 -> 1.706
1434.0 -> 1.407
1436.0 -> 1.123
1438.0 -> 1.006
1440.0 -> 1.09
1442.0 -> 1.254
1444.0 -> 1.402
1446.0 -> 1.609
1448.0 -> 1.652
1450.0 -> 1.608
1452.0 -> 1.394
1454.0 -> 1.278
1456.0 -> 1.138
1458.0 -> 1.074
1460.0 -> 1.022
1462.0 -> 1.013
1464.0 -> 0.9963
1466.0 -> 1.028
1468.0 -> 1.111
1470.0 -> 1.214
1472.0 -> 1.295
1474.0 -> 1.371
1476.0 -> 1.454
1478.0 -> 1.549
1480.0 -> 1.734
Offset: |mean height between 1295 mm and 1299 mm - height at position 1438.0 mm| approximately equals 1.3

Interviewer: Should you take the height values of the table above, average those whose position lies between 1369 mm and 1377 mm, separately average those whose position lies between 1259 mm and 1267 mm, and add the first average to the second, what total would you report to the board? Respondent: 4.75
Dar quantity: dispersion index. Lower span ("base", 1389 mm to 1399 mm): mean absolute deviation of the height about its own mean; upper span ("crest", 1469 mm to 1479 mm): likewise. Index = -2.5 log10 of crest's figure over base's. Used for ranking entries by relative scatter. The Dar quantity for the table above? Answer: -1.4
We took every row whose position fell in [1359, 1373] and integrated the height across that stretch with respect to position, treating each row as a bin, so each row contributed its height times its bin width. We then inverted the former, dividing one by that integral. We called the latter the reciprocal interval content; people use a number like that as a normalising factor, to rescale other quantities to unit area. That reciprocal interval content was 0.0303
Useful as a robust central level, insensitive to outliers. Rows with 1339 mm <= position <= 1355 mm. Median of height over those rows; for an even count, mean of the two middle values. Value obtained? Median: 2.31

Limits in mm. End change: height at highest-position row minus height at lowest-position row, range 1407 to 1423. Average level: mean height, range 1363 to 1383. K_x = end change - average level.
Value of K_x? -2.34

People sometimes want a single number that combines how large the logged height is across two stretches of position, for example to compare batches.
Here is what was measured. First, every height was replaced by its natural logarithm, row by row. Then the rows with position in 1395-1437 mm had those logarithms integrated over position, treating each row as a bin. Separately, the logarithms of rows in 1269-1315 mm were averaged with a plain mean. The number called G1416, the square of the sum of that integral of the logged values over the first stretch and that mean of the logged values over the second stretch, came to 1005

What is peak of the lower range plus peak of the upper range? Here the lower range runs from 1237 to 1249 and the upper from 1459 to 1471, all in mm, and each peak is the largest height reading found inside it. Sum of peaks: 3.6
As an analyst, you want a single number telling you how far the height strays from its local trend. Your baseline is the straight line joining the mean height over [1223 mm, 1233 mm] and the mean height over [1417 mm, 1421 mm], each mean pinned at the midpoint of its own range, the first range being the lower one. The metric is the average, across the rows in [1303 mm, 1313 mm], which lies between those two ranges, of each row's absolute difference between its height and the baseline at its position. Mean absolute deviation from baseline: 0.41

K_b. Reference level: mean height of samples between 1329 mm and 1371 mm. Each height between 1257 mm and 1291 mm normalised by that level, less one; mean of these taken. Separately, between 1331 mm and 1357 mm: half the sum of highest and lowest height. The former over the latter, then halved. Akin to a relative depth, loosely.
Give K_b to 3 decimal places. 0.007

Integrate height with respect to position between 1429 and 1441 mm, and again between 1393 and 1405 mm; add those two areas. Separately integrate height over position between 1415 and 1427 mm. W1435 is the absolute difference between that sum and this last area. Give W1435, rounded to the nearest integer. 17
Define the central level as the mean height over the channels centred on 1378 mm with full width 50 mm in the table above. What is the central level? 2.31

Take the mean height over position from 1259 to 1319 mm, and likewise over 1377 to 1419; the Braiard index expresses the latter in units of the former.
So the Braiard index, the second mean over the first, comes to 0.96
